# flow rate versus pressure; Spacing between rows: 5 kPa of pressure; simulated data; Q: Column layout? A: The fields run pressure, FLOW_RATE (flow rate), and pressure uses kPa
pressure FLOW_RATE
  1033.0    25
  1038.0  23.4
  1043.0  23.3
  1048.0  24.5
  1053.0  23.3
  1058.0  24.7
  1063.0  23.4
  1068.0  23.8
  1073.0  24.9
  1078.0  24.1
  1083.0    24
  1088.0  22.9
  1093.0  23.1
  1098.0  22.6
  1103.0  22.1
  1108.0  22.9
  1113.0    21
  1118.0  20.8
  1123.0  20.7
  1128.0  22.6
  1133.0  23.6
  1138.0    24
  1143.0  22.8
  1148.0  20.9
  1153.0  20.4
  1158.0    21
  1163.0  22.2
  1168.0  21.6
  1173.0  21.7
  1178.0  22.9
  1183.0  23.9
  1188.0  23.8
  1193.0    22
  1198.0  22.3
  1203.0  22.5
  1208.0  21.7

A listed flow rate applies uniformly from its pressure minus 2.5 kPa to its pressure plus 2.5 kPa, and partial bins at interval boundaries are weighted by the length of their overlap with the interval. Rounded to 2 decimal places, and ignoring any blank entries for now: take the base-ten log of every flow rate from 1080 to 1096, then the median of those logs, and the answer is 1.36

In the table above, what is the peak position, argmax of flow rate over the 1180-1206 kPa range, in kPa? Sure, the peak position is 1183.0 kPa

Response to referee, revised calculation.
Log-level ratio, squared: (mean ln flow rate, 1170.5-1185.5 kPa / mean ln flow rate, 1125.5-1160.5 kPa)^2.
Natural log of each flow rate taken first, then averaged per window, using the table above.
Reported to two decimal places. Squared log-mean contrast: 1.02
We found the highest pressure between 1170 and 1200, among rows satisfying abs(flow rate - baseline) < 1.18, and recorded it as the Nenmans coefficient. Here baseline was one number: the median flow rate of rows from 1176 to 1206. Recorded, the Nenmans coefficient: 1198.0 kPa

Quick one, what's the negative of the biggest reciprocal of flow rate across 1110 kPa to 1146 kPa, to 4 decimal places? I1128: -0.0483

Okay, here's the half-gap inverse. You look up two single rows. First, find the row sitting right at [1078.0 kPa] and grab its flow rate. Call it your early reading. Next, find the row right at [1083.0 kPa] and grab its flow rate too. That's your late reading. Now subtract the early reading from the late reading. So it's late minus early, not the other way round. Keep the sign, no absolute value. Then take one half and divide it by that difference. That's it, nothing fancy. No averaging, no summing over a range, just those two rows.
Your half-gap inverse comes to -5.0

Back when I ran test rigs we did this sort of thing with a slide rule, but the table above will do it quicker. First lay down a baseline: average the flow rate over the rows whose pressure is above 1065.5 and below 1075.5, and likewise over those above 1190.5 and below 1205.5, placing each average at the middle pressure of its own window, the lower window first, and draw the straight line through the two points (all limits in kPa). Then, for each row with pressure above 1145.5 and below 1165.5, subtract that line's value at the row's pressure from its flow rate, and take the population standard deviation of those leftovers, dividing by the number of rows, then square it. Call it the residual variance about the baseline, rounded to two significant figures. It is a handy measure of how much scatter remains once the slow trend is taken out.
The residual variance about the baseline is 0.54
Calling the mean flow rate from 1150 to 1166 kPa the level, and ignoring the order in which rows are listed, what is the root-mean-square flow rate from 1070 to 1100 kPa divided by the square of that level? 0.0525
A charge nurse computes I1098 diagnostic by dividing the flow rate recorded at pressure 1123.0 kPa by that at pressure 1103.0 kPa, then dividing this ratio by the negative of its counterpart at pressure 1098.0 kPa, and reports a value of -0.041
